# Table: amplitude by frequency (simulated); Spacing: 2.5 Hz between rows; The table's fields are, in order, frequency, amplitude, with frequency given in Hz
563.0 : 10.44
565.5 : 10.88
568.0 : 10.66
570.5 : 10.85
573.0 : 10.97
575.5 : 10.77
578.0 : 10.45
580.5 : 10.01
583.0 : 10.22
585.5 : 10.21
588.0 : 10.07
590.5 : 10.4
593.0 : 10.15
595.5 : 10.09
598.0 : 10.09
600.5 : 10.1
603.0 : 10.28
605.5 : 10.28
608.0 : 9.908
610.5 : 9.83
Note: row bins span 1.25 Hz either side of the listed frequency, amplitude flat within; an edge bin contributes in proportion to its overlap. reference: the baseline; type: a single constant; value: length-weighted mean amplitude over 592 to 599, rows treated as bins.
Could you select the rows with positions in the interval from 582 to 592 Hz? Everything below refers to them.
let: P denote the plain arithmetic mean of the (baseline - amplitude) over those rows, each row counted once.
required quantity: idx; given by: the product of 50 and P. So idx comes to -6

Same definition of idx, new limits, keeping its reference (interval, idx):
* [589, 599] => -4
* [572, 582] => -22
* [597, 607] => -4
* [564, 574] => -37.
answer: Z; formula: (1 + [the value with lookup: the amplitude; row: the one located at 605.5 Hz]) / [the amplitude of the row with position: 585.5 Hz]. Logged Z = 1.10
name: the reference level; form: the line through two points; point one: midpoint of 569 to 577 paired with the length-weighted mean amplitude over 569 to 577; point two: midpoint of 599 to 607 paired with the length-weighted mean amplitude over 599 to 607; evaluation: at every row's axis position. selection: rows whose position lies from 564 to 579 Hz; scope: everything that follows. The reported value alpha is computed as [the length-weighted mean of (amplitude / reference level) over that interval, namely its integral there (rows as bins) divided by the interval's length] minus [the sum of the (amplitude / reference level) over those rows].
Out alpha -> -5.0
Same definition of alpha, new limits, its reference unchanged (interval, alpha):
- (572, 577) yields -1.0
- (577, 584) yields -1.9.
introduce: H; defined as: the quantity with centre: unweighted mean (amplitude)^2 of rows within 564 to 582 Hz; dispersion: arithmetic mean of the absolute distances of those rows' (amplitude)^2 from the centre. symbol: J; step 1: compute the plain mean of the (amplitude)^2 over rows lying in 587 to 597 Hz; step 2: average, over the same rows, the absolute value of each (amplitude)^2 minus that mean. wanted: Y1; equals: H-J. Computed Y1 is 2.8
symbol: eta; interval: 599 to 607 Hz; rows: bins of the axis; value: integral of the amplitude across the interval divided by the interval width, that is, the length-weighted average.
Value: 10.21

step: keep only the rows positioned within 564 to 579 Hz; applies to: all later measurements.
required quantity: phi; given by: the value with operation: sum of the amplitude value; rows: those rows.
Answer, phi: 65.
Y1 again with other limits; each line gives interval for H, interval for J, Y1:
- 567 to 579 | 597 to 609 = 0.8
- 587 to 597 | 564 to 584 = -3.6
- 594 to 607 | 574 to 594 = -2.1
